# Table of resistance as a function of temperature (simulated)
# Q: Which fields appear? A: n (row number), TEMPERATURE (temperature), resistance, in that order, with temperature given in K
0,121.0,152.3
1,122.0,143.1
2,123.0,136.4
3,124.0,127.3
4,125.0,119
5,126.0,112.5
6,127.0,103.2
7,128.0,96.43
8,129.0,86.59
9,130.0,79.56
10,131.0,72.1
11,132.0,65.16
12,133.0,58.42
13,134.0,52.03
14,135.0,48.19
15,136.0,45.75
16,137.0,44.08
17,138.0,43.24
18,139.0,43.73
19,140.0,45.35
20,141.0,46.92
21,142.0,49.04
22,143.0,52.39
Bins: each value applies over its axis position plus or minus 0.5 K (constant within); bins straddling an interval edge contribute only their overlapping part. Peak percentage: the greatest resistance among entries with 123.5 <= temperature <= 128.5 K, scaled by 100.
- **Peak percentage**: 12730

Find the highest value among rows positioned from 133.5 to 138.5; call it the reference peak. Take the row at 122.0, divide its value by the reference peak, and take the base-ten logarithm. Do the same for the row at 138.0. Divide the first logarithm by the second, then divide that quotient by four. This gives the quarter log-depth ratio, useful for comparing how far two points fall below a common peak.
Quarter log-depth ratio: -1.37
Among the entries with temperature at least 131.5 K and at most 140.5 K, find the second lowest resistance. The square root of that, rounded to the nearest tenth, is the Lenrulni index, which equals 6.6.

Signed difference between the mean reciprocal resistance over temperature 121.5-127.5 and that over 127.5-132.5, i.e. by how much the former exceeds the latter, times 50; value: -0.23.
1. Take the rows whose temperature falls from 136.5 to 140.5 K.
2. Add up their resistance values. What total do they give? 176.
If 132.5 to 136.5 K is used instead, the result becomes 204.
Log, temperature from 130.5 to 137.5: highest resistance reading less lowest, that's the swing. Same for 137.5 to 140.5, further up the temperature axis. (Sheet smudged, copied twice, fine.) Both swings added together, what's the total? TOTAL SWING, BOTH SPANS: 30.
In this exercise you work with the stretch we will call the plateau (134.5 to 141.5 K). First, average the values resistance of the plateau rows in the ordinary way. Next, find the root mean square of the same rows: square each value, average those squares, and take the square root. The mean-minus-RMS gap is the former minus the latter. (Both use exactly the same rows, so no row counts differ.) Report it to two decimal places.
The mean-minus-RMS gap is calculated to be -0.03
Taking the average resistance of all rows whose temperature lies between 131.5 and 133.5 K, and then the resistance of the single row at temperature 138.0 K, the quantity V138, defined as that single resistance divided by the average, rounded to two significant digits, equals 0.70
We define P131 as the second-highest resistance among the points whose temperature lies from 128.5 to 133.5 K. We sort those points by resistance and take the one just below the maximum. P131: 79.56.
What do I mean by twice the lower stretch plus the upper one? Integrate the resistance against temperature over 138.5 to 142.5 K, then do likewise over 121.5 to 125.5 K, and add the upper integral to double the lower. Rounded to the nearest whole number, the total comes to 1237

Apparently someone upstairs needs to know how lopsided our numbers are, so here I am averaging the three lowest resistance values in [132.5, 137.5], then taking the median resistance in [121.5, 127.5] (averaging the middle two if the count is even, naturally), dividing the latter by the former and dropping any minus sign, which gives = 2.7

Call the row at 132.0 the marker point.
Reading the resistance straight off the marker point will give 65.16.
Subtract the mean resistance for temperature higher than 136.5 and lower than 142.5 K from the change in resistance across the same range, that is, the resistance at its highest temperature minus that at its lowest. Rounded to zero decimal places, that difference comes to -40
